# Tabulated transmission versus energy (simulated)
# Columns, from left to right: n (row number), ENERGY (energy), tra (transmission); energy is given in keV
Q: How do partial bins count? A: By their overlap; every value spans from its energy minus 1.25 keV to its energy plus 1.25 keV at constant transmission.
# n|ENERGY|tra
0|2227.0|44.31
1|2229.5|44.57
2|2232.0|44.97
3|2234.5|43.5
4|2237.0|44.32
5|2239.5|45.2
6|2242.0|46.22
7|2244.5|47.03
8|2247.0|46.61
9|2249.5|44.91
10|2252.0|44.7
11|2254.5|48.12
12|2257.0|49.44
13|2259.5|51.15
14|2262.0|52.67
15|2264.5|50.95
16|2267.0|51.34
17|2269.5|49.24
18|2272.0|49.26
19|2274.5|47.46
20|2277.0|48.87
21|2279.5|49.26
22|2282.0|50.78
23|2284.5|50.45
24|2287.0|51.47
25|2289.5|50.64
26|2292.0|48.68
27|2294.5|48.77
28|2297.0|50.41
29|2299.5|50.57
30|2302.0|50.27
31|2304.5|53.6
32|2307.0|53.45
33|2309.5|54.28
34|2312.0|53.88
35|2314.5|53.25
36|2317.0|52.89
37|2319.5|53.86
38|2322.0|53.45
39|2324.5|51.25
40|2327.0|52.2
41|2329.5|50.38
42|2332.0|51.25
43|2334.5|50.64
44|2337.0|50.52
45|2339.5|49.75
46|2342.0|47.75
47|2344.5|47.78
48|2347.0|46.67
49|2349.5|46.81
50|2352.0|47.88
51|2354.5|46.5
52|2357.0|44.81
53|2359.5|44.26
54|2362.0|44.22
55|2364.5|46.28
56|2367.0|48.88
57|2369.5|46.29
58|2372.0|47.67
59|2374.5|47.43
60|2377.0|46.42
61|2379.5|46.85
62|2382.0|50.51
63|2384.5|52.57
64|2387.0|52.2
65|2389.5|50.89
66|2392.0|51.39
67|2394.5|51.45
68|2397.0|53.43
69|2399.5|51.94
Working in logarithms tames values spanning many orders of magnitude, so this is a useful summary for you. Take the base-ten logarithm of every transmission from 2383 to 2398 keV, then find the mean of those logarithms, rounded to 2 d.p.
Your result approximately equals 1.72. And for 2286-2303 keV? 1.70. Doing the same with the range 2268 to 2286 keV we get 1.69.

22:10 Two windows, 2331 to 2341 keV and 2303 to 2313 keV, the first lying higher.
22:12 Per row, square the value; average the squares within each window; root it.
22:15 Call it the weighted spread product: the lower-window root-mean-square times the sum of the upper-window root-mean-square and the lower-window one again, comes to 5614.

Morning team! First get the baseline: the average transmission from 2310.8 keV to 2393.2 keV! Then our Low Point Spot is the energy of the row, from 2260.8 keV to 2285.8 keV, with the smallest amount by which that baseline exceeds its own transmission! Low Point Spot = 2262.0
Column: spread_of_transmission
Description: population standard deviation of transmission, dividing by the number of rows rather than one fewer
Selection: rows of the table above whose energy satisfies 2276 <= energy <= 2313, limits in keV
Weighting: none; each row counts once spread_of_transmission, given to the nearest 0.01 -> 1.85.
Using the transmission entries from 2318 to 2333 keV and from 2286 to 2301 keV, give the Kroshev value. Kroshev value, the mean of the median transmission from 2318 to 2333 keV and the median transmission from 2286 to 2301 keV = 51.1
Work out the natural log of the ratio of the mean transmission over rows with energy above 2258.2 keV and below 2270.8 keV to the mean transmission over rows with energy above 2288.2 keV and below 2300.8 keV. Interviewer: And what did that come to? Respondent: 0.02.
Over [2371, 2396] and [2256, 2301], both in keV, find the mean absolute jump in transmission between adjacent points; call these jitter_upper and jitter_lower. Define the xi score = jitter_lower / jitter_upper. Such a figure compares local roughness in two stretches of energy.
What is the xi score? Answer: 1.02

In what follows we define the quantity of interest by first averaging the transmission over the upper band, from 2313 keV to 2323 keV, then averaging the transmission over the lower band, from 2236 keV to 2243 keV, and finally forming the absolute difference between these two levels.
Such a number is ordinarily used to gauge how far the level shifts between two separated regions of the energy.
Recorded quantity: 8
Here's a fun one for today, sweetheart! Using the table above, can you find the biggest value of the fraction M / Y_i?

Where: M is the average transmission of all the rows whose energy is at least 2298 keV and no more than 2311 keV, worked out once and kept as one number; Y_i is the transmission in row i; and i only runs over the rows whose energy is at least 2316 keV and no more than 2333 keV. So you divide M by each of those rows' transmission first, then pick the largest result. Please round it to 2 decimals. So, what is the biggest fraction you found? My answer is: 1.04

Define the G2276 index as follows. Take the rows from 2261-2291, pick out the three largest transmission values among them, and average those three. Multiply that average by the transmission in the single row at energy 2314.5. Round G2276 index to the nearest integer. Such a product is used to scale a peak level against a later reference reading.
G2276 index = 2760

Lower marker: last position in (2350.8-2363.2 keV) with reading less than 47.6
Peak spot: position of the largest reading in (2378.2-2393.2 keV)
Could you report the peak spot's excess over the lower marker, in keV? 22.5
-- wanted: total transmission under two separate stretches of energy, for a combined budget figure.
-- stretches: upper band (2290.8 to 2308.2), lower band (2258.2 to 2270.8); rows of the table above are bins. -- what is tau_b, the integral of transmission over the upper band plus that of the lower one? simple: 1528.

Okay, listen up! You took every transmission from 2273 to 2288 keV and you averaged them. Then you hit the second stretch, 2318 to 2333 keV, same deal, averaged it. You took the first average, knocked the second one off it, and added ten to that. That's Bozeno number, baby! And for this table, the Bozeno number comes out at 7.6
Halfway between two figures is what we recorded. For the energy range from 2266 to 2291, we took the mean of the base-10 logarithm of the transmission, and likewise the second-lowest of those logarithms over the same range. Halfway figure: 1.693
